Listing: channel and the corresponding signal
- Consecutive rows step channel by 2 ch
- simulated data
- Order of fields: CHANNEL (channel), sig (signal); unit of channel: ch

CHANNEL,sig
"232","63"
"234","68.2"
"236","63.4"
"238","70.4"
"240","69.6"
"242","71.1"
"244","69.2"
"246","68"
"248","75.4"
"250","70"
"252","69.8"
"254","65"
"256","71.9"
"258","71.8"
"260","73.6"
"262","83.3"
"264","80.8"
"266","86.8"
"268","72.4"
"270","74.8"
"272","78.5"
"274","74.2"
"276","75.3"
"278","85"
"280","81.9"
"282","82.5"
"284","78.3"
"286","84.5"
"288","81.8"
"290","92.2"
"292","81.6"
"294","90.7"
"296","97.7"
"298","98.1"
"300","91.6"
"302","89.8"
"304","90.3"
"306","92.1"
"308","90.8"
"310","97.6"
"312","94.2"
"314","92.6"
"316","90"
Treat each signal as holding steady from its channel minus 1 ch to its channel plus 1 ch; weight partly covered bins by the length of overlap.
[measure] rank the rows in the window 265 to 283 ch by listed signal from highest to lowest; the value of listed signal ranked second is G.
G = 85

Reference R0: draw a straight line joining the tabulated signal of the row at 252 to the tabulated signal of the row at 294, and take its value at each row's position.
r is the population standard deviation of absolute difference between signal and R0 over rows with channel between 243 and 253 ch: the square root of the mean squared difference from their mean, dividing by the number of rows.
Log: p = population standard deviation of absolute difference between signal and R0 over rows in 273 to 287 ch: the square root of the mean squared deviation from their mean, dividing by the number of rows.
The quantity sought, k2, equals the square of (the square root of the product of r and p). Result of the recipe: 6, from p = 2.33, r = 2.7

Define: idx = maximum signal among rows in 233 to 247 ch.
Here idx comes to 71.1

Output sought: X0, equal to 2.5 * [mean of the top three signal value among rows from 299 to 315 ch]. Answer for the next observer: 237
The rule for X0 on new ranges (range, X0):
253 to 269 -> 209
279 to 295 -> 223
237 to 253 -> 181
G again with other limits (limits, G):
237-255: 71.1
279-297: 92.2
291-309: 97.7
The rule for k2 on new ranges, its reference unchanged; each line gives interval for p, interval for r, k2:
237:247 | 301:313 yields 4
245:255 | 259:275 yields 9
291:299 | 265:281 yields 8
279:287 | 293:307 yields 5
